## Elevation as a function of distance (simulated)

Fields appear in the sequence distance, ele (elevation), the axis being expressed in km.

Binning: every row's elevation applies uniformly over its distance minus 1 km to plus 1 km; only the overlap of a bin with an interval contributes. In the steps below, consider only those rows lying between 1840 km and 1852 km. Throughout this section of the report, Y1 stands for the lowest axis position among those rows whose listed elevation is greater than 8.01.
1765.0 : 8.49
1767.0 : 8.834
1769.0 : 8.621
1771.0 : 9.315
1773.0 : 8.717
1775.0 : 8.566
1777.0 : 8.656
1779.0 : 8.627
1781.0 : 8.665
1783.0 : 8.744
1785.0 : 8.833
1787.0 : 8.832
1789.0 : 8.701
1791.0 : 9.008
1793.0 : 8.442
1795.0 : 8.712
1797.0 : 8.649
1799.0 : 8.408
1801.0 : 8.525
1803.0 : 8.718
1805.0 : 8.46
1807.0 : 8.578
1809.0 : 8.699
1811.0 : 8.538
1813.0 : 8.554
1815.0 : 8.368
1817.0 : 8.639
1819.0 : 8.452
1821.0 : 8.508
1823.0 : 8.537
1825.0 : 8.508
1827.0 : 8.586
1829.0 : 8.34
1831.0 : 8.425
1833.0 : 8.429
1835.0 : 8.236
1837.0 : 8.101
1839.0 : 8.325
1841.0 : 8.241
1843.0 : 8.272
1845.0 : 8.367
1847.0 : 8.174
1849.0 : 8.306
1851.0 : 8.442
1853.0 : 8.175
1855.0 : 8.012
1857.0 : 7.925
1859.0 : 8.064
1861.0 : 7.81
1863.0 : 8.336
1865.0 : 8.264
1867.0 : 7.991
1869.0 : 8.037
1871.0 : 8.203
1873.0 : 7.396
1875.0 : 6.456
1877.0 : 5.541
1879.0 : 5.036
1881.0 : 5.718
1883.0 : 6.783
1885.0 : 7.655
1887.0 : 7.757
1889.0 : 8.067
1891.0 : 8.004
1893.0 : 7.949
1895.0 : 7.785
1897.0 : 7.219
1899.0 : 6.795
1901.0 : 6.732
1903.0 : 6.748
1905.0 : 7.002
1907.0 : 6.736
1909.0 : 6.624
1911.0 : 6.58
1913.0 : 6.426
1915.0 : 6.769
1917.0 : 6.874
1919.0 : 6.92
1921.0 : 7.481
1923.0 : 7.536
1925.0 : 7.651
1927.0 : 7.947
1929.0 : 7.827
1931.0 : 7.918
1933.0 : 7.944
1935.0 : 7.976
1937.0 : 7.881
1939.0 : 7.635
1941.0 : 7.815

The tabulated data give 1841.0 km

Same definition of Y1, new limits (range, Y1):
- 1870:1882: 1871.0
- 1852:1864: 1853.0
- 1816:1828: 1817.0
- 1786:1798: 1787.0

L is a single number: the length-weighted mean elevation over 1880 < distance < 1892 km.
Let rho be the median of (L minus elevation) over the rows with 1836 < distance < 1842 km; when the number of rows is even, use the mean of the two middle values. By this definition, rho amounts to -0.91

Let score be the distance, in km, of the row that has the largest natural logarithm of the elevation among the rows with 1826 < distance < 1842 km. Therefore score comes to 1827.0 km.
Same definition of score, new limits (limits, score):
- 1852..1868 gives 1863.0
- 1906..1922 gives 1921.0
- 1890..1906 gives 1891.0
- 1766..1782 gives 1771.0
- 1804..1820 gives 1809.0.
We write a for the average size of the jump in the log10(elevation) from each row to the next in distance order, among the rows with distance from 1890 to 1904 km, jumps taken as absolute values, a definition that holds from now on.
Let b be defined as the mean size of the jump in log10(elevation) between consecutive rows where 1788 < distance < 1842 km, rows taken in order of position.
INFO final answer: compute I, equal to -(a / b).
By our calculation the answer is -1.5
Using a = 0.013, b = 0.008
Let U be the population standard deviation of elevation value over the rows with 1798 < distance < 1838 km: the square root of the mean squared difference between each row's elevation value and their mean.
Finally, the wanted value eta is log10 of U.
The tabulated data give -0.8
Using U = 0.1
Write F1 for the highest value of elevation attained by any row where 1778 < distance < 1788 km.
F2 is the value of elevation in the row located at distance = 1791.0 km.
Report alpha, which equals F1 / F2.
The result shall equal 0.98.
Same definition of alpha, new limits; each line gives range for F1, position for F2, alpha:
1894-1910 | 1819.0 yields 0.92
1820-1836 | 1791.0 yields 0.95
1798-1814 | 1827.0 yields 1.02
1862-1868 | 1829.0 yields 1.00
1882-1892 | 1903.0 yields 1.20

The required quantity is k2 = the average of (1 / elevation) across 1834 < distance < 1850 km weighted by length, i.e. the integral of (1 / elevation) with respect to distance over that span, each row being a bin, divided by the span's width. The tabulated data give 0.121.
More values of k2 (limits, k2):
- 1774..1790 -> 0.115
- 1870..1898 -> 0.144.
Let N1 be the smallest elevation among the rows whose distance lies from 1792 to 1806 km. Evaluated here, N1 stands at 8.408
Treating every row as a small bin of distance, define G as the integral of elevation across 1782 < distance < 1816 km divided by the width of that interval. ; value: 8.6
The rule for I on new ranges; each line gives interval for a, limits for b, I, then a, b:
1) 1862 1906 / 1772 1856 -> -3.5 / 0.026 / 0.007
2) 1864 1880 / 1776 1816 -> -4.3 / 0.034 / 0.008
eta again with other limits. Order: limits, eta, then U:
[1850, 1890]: 0.0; 1.0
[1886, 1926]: -0.3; 0.5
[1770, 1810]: -0.7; 0.2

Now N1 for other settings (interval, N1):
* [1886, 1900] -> 6.795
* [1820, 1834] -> 8.34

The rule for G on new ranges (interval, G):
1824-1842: 8.4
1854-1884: 7.3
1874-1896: 7.0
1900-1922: 6.8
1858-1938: 7.3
